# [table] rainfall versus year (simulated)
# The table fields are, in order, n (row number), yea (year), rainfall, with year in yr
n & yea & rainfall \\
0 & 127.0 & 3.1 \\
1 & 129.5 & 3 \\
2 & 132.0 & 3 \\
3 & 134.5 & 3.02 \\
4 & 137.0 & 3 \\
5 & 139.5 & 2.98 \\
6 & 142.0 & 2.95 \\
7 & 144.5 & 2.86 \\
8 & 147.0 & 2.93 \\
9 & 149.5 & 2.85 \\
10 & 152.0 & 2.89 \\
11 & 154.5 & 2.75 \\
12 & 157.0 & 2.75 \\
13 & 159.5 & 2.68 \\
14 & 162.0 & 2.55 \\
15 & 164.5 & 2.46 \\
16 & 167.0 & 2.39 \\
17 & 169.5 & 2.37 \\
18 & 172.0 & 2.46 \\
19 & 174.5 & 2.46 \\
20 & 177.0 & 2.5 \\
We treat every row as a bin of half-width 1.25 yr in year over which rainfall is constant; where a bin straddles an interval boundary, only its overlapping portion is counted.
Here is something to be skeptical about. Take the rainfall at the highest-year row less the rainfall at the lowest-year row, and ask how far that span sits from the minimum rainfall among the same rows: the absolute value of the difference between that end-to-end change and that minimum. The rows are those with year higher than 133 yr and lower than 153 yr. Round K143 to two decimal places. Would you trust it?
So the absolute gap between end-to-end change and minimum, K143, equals 2.98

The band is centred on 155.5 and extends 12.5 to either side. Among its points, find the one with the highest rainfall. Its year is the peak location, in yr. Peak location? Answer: 147.0 yr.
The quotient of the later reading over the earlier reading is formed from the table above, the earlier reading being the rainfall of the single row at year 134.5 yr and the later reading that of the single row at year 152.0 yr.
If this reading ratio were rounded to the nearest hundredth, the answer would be 0.96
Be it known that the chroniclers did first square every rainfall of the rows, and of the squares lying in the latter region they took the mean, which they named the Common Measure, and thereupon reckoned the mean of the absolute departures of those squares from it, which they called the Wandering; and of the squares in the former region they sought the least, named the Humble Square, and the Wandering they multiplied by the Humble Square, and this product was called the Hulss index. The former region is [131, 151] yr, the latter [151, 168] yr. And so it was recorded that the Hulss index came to 6.3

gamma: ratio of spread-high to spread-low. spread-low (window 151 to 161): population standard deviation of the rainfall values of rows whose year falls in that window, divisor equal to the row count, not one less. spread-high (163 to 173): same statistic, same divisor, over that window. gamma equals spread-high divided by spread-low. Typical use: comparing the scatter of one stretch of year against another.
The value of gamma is 0.5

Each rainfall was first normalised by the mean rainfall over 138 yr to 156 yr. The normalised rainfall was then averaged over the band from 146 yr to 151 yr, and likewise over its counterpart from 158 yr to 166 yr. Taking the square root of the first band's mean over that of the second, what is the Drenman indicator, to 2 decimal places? 1.06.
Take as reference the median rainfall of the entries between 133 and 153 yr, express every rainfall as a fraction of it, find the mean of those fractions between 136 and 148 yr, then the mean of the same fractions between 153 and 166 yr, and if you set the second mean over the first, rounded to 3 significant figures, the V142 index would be 0.896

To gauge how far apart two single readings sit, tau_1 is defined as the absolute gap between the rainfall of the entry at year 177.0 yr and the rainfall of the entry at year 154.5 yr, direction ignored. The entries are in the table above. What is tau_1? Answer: 0.25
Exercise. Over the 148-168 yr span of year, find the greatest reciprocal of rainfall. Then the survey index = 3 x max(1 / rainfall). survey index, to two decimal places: 1.26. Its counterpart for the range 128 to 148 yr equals 1.05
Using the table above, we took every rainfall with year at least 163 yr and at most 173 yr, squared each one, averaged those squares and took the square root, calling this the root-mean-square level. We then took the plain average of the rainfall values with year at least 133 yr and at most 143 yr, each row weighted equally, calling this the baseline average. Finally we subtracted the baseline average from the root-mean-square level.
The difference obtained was -0.57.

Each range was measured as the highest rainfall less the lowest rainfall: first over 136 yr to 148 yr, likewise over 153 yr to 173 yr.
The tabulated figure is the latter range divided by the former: 2.7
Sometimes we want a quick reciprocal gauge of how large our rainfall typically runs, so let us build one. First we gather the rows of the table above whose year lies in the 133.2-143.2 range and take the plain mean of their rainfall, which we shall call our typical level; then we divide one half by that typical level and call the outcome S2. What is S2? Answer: 0.167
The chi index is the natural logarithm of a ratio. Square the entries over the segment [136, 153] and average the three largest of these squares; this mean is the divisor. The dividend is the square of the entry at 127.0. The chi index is 0.08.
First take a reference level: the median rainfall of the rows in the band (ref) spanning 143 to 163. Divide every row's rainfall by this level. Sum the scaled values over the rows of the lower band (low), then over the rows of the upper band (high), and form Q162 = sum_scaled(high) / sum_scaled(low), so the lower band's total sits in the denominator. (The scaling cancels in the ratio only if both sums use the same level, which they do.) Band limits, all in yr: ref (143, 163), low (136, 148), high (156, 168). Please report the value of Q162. 0.87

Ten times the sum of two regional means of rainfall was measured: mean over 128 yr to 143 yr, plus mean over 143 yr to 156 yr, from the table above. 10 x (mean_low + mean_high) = 58.5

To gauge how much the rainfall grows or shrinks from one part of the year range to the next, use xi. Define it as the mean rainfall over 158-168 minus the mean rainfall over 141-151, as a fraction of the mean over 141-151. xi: -0.13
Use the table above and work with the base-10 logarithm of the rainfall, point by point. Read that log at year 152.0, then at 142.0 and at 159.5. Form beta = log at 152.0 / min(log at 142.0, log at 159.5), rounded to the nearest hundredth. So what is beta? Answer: 1.08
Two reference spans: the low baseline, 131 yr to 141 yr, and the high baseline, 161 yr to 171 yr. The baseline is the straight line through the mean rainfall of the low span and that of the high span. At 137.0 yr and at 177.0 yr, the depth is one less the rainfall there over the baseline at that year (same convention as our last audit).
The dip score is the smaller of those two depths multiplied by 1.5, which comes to -0.18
